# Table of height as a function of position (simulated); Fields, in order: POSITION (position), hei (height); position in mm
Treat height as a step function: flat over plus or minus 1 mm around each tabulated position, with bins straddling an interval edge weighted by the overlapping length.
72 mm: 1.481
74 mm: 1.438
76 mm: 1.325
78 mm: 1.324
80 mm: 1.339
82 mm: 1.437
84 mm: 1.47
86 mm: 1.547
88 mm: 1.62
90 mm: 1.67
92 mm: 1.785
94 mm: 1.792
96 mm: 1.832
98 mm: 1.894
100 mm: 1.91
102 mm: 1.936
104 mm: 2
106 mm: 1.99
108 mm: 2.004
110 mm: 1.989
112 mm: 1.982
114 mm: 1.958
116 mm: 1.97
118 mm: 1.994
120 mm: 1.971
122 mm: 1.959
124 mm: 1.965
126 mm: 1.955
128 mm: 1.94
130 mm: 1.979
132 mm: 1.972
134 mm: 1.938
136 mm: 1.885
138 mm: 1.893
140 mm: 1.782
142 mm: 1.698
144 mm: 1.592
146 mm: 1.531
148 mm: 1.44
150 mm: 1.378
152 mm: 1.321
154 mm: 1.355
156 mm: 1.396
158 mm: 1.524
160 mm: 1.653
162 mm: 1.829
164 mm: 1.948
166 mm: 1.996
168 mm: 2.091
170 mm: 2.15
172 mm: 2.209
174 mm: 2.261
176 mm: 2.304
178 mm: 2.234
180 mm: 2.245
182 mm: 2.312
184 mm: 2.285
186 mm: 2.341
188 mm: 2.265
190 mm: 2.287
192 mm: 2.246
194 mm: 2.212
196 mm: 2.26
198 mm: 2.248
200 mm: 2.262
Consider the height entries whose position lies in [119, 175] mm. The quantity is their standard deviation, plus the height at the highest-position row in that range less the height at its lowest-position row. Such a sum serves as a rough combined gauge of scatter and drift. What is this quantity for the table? 0.56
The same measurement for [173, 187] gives 0.12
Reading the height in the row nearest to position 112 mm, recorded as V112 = 1.982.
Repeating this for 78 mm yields 1.324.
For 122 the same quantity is 1.959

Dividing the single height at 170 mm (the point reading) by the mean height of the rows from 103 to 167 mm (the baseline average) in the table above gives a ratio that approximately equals 1.19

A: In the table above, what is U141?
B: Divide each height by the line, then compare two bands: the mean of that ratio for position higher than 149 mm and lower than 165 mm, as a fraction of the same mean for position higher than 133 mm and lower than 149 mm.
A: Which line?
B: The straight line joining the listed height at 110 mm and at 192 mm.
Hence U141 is 0.88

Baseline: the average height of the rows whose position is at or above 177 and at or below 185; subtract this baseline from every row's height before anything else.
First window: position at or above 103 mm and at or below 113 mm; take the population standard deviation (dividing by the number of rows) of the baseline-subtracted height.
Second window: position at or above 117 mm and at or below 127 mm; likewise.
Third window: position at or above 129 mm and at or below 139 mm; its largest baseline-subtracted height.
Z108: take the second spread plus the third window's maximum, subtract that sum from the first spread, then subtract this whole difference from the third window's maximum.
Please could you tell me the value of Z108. -0.57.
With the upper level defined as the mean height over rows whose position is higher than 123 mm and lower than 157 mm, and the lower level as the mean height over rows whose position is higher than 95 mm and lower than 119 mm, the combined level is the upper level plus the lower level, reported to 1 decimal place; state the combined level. 3.7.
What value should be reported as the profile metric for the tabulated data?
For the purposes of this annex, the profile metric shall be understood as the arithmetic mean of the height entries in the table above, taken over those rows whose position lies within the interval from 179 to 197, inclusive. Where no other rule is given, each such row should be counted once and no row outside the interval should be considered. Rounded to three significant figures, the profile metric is 2.27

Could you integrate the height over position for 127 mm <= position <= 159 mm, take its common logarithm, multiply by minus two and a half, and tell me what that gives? -4.32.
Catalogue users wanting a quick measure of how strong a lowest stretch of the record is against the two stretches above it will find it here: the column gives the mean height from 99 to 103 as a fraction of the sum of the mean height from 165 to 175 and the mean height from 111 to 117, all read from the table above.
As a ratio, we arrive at 0.47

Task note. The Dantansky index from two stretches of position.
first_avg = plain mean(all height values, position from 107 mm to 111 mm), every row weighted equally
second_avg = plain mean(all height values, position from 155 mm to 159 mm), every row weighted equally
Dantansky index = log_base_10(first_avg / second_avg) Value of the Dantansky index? 0.136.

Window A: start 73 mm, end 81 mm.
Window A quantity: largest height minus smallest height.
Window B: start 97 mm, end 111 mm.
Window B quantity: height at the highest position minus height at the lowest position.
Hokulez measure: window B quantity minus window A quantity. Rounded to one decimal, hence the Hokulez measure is 0.0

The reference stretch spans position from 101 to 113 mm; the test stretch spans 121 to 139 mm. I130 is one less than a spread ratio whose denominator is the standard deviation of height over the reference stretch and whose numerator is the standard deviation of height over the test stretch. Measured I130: 0.4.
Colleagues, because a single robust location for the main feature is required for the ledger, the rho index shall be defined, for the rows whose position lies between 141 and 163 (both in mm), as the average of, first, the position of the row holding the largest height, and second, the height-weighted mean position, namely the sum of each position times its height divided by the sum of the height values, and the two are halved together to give 157.0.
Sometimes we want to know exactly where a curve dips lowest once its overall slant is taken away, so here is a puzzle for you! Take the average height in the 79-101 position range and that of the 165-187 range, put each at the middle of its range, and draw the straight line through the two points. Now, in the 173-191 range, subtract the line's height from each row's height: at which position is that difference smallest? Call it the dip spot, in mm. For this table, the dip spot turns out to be 188 mm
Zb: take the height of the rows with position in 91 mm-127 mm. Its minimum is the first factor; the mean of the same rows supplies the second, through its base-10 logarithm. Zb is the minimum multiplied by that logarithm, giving 0.51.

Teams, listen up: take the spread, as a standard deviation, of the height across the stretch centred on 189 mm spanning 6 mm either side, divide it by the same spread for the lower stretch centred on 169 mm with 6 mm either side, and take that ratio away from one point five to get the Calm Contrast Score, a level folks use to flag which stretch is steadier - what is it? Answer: 1.1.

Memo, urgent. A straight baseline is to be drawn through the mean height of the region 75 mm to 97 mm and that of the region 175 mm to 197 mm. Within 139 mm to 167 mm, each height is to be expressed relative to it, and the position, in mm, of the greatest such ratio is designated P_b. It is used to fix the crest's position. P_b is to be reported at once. 166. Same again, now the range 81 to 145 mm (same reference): 104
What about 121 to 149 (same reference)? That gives 122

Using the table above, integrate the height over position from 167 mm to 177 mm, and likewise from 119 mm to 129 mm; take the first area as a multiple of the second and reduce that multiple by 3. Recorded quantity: -1.87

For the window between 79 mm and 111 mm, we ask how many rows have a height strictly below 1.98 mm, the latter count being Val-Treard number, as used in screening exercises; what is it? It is 12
